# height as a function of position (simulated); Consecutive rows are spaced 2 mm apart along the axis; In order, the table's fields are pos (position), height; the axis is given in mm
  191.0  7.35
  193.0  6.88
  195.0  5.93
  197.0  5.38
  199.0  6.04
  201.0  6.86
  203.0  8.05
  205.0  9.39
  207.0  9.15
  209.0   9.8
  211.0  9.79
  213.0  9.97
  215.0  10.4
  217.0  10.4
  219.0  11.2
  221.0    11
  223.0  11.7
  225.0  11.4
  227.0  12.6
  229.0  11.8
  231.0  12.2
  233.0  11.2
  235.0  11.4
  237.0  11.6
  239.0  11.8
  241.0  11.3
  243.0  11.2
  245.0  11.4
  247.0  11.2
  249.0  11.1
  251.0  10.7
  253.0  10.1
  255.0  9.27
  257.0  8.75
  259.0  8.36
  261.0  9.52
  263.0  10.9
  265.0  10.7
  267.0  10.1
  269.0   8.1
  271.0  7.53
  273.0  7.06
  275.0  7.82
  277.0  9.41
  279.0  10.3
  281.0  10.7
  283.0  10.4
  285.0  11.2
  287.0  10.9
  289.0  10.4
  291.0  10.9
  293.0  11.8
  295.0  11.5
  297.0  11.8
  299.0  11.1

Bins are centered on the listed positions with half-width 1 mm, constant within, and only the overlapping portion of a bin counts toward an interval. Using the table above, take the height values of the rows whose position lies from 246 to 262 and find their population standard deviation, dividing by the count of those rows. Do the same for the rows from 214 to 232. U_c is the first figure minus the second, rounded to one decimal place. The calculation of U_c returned 0.3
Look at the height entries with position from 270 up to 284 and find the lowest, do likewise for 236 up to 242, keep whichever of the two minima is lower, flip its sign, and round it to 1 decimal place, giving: -7.1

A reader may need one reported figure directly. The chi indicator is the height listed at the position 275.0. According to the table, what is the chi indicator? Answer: 7.82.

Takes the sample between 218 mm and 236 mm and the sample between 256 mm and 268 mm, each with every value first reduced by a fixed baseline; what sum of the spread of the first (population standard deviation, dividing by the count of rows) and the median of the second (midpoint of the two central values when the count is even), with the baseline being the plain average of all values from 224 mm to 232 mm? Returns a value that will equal -1.7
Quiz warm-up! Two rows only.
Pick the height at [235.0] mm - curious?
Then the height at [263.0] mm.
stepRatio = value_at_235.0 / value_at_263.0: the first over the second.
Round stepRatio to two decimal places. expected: 1.05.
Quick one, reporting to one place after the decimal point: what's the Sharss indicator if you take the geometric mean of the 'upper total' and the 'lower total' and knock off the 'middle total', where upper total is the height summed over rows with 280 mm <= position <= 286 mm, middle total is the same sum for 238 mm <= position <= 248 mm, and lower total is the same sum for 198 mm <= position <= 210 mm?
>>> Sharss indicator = -17.0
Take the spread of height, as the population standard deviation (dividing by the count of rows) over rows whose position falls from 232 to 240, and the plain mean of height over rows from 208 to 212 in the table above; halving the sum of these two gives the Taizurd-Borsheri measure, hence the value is 5.01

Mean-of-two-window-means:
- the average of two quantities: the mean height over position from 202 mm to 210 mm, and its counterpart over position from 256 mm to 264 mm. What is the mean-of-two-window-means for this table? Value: 9.2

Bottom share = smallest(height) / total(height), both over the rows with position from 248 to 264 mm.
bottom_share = 0.11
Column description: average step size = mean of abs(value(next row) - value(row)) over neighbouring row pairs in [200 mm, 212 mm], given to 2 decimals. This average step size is 0.69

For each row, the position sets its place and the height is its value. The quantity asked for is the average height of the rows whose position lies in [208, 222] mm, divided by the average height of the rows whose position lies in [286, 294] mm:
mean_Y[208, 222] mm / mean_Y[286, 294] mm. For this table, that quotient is 0.94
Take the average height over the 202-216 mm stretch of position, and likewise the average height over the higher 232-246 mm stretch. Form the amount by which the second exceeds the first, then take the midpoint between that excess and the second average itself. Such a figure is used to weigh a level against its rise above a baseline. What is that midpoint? 6.66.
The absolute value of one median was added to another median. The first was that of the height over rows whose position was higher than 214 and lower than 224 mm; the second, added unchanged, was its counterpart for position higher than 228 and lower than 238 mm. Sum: 23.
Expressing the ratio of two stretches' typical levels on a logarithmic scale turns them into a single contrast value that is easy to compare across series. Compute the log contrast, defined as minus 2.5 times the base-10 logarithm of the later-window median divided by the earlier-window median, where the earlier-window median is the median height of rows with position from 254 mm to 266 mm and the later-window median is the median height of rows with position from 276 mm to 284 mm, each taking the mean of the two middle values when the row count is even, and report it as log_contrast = -0.11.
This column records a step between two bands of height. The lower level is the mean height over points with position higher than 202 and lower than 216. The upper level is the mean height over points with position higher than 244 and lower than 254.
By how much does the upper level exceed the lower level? 1.4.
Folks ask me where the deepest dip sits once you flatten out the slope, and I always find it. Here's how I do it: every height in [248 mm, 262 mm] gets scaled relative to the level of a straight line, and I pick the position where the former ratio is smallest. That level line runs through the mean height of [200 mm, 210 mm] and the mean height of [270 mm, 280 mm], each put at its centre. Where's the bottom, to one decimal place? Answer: 259.0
